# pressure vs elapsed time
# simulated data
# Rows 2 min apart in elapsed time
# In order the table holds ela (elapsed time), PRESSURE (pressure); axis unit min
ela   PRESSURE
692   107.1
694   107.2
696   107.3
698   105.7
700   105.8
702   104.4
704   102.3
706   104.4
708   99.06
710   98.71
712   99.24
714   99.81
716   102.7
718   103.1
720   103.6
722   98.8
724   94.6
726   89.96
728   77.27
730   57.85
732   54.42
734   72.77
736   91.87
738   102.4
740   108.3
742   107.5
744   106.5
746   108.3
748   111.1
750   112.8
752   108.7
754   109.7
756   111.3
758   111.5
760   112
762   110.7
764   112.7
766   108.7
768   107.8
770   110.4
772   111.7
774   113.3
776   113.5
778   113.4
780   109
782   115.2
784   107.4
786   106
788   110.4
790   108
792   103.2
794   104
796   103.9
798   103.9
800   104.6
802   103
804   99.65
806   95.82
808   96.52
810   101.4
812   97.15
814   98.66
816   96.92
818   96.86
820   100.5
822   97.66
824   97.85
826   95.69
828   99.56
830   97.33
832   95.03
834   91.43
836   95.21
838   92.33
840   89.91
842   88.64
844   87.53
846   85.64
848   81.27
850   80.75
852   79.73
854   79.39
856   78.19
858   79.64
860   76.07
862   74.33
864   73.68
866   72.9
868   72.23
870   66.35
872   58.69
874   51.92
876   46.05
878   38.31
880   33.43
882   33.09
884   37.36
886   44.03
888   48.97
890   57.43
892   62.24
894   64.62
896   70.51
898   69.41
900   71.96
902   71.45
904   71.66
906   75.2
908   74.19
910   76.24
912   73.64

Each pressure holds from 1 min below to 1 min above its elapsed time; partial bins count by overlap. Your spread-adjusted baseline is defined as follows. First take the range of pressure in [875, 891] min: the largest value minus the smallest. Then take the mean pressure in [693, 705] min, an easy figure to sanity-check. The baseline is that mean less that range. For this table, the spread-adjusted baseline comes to 81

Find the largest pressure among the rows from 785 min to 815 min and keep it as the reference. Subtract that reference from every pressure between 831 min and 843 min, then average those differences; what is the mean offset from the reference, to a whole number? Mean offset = -18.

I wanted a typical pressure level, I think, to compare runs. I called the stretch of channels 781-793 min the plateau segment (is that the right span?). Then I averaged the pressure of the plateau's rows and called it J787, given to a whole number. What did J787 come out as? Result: 108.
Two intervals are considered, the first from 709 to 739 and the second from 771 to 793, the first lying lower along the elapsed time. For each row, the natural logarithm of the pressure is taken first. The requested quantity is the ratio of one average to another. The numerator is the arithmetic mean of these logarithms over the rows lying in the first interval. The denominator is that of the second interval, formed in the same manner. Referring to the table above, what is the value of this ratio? 0.95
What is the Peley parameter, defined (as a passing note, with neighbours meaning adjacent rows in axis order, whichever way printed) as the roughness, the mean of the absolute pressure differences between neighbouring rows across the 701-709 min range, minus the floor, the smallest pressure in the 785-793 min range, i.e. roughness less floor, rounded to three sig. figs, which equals -100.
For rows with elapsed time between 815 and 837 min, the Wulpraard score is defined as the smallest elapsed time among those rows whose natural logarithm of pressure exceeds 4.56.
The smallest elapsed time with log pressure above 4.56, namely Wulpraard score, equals 816 min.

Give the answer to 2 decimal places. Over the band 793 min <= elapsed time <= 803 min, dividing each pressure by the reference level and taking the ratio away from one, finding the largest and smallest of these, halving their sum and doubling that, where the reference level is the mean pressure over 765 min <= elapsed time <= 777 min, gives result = 0.13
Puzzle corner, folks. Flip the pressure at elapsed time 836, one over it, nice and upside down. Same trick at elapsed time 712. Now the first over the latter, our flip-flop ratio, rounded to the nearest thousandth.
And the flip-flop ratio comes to 1.042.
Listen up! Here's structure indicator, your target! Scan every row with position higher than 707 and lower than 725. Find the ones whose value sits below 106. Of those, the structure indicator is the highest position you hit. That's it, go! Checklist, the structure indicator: 724 min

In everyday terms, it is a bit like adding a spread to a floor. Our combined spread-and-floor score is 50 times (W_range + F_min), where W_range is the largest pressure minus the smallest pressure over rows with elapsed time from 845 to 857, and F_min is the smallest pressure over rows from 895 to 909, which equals 3843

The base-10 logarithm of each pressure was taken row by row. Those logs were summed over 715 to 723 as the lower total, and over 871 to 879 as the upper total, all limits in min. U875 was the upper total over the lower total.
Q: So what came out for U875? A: 0.84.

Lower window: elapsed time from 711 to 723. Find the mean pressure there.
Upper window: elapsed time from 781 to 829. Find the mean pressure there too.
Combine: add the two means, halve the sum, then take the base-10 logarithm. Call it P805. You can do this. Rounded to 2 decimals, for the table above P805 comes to 2.01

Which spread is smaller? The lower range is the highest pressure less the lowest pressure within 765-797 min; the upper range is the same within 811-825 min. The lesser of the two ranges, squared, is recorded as 13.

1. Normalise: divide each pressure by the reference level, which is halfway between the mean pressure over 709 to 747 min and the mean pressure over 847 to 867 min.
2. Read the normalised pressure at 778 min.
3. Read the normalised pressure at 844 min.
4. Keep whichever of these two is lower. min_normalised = 1.02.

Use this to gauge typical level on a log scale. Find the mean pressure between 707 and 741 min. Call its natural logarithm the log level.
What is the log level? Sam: 4.52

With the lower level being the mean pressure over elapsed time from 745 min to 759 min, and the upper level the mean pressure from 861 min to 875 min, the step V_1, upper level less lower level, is -43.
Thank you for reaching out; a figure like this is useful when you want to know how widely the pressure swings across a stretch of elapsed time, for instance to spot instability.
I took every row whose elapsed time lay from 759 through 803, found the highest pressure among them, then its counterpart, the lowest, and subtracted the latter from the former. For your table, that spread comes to 12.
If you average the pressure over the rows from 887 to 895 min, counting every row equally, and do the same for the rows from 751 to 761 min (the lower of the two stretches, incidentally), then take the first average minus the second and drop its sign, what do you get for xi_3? 52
